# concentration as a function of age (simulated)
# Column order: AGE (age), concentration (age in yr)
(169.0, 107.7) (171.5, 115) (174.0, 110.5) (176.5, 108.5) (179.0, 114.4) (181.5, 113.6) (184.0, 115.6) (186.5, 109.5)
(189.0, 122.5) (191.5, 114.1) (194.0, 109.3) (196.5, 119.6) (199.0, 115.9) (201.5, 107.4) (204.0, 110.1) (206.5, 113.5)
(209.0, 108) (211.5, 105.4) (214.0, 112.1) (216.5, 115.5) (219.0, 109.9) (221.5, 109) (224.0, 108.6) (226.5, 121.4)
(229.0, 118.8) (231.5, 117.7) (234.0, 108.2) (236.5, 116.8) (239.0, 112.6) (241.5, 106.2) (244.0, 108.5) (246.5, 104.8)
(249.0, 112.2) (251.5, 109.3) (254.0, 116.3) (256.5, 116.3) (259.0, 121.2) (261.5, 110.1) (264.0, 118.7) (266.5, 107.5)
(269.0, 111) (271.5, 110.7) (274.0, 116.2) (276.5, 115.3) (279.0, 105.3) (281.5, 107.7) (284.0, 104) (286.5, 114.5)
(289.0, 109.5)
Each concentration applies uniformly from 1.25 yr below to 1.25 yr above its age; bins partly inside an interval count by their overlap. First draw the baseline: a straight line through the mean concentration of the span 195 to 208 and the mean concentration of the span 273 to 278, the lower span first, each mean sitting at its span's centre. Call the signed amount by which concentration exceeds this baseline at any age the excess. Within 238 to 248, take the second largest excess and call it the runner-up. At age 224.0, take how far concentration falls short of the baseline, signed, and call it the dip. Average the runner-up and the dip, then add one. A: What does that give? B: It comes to 1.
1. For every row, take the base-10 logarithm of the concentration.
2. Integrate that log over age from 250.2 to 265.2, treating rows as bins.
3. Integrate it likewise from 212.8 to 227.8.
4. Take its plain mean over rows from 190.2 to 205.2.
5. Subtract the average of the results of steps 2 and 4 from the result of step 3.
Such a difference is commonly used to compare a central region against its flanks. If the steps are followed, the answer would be 14.29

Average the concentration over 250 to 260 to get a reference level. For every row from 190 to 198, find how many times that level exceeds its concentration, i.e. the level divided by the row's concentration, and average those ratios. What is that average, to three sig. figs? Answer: 1.01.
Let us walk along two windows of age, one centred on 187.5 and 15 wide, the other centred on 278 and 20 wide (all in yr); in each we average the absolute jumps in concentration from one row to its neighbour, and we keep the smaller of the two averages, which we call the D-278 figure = 4.8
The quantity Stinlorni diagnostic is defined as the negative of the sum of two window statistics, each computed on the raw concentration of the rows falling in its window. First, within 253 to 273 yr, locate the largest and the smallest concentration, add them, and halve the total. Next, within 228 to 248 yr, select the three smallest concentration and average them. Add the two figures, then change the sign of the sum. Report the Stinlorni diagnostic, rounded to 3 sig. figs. -221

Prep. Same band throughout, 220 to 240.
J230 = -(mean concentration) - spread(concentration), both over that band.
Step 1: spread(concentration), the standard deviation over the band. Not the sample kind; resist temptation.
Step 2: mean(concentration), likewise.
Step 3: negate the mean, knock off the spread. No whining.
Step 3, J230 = -119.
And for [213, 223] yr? -114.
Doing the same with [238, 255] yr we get -114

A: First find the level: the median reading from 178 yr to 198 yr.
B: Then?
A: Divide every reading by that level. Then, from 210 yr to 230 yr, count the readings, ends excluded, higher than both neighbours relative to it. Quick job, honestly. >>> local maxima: 2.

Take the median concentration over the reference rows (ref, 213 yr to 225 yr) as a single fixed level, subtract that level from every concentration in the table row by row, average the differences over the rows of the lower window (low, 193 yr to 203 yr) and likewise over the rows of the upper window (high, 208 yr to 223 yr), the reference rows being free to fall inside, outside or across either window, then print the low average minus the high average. 3.1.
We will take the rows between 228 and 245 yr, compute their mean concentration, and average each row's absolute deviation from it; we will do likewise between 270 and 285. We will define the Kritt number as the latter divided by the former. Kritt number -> 1.0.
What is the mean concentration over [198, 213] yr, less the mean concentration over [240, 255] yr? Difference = 0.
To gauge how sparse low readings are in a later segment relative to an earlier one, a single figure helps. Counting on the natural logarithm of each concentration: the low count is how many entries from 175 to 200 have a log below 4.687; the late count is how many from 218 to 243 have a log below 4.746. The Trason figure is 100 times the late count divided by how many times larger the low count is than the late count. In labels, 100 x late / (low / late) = 3600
